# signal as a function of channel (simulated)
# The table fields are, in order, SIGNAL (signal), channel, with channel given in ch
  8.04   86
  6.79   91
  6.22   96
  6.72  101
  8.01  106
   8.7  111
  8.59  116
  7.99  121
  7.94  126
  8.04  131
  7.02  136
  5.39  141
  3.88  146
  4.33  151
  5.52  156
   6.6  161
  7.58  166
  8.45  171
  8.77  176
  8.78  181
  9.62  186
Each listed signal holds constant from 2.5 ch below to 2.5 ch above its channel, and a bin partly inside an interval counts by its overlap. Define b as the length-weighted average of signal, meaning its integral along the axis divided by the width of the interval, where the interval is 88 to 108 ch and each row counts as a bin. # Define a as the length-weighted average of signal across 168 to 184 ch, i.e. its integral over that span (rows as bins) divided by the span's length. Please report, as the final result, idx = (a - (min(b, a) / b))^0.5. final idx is 2.77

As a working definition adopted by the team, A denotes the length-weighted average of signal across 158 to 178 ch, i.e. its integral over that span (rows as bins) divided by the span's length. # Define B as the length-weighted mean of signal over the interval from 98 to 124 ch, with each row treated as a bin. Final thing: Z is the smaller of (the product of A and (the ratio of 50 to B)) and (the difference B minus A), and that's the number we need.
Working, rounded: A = 7.77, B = 7.97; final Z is 0.2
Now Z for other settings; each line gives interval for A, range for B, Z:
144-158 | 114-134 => 3.5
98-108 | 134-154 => -2.2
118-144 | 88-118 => 0.3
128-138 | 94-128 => 0.2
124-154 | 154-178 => 1.3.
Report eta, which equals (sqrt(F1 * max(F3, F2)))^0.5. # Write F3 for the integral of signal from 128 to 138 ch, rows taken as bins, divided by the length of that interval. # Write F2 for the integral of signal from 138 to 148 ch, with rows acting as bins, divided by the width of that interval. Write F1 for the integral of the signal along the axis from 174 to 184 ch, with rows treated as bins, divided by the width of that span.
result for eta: 2.9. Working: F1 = 8.8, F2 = 4.8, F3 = 7.6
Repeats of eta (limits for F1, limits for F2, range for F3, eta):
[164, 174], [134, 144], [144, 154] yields 2.6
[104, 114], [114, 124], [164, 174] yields 2.9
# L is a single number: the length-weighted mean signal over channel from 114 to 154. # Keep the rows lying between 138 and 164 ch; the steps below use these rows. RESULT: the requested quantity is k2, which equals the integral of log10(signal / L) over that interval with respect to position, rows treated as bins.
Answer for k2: -2.9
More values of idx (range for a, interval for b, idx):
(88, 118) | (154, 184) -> 2.55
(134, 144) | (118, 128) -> 2.30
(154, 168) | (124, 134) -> 2.40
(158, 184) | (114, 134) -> 2.65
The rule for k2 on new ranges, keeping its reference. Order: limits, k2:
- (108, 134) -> 2.5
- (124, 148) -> -0.6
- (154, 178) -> 1.0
